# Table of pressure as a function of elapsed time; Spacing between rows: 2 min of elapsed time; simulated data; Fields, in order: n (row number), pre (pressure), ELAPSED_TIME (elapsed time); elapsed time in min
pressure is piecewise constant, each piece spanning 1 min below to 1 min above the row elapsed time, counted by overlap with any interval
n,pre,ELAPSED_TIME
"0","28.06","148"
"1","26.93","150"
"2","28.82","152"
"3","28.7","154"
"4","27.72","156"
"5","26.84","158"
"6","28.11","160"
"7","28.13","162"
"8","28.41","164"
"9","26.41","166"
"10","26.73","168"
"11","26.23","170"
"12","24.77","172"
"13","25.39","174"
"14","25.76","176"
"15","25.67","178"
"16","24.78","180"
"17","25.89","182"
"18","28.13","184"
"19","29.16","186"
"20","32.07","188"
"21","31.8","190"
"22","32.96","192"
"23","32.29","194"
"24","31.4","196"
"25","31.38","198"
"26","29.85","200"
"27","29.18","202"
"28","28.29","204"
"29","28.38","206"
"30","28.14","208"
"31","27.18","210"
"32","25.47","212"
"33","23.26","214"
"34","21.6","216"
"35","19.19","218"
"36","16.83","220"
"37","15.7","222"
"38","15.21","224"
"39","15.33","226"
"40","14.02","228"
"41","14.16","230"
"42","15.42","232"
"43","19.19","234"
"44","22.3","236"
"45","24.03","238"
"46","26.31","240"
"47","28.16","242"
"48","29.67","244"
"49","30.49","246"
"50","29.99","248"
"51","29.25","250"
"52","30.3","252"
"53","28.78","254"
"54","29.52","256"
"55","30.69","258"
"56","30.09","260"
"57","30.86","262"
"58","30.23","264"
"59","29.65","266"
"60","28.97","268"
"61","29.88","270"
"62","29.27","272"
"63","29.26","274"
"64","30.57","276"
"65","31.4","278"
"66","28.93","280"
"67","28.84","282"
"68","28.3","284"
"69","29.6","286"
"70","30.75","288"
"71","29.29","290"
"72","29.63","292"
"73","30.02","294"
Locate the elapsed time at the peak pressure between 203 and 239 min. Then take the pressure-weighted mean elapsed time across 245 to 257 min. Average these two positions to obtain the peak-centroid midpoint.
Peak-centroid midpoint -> 228.5 min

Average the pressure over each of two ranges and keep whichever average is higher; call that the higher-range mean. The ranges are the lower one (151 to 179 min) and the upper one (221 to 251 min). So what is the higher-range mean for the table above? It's 27.0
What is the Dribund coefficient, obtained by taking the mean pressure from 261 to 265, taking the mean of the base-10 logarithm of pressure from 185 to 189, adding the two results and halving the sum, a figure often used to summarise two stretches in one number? 16.0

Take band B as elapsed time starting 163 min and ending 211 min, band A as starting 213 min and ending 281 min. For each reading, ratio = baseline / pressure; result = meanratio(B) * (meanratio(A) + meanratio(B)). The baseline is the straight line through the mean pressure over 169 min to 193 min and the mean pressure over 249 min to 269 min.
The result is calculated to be 2.2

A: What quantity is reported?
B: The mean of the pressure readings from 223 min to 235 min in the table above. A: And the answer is 15.6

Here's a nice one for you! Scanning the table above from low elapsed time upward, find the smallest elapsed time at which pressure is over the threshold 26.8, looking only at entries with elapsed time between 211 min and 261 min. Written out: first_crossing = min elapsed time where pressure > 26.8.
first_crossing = 242 min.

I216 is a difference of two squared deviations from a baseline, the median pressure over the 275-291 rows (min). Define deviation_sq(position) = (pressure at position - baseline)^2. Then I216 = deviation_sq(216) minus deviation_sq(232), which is -135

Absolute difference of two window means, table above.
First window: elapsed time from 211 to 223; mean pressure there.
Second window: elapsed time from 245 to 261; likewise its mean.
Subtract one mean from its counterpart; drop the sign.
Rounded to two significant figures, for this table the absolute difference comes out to 9.5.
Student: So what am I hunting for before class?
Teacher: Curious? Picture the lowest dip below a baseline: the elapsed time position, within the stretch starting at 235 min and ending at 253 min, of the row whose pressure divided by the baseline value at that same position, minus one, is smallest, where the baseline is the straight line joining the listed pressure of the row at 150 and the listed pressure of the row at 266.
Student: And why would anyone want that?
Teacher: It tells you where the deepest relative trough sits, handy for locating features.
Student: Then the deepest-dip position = 236 min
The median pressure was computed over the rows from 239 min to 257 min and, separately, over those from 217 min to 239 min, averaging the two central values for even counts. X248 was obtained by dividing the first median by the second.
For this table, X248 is 1.88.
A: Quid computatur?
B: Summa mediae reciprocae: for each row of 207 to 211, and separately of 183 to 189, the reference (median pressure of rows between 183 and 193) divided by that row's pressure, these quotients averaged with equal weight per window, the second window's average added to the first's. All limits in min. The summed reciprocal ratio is 2.22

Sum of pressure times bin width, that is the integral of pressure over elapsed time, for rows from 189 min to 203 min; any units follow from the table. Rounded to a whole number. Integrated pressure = 438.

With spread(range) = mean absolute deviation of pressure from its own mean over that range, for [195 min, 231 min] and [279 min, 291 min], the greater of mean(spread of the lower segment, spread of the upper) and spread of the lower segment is 5.8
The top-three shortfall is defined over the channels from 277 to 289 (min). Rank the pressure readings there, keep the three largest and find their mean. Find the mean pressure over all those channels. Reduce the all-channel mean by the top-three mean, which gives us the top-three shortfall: -0.95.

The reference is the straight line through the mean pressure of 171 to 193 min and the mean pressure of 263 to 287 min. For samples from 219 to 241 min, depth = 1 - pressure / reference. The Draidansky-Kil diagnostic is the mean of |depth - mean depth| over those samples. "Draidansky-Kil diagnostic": 0.122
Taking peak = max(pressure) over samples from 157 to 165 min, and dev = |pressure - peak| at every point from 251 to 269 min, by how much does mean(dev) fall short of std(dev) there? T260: -0.8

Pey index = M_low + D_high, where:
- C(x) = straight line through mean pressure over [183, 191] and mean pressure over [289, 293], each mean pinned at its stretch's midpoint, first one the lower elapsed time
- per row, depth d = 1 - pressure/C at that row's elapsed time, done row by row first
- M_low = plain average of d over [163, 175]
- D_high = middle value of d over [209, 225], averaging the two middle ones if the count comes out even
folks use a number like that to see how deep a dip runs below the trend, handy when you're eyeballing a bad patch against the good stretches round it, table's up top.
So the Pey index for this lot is 0.46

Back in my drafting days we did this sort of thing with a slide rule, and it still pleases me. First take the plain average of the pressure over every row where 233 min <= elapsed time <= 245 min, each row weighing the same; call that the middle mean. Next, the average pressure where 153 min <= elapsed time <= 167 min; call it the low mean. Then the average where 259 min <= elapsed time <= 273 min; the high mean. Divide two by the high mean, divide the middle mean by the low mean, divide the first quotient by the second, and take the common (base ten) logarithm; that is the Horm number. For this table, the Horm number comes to -1.13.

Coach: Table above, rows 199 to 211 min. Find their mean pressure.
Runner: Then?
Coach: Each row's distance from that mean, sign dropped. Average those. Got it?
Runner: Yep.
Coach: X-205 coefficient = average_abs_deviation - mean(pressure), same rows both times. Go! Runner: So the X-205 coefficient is -28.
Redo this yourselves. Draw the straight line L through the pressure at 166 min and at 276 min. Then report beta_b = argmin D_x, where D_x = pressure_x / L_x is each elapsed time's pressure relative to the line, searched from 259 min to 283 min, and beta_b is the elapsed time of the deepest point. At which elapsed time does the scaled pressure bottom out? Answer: 282 min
